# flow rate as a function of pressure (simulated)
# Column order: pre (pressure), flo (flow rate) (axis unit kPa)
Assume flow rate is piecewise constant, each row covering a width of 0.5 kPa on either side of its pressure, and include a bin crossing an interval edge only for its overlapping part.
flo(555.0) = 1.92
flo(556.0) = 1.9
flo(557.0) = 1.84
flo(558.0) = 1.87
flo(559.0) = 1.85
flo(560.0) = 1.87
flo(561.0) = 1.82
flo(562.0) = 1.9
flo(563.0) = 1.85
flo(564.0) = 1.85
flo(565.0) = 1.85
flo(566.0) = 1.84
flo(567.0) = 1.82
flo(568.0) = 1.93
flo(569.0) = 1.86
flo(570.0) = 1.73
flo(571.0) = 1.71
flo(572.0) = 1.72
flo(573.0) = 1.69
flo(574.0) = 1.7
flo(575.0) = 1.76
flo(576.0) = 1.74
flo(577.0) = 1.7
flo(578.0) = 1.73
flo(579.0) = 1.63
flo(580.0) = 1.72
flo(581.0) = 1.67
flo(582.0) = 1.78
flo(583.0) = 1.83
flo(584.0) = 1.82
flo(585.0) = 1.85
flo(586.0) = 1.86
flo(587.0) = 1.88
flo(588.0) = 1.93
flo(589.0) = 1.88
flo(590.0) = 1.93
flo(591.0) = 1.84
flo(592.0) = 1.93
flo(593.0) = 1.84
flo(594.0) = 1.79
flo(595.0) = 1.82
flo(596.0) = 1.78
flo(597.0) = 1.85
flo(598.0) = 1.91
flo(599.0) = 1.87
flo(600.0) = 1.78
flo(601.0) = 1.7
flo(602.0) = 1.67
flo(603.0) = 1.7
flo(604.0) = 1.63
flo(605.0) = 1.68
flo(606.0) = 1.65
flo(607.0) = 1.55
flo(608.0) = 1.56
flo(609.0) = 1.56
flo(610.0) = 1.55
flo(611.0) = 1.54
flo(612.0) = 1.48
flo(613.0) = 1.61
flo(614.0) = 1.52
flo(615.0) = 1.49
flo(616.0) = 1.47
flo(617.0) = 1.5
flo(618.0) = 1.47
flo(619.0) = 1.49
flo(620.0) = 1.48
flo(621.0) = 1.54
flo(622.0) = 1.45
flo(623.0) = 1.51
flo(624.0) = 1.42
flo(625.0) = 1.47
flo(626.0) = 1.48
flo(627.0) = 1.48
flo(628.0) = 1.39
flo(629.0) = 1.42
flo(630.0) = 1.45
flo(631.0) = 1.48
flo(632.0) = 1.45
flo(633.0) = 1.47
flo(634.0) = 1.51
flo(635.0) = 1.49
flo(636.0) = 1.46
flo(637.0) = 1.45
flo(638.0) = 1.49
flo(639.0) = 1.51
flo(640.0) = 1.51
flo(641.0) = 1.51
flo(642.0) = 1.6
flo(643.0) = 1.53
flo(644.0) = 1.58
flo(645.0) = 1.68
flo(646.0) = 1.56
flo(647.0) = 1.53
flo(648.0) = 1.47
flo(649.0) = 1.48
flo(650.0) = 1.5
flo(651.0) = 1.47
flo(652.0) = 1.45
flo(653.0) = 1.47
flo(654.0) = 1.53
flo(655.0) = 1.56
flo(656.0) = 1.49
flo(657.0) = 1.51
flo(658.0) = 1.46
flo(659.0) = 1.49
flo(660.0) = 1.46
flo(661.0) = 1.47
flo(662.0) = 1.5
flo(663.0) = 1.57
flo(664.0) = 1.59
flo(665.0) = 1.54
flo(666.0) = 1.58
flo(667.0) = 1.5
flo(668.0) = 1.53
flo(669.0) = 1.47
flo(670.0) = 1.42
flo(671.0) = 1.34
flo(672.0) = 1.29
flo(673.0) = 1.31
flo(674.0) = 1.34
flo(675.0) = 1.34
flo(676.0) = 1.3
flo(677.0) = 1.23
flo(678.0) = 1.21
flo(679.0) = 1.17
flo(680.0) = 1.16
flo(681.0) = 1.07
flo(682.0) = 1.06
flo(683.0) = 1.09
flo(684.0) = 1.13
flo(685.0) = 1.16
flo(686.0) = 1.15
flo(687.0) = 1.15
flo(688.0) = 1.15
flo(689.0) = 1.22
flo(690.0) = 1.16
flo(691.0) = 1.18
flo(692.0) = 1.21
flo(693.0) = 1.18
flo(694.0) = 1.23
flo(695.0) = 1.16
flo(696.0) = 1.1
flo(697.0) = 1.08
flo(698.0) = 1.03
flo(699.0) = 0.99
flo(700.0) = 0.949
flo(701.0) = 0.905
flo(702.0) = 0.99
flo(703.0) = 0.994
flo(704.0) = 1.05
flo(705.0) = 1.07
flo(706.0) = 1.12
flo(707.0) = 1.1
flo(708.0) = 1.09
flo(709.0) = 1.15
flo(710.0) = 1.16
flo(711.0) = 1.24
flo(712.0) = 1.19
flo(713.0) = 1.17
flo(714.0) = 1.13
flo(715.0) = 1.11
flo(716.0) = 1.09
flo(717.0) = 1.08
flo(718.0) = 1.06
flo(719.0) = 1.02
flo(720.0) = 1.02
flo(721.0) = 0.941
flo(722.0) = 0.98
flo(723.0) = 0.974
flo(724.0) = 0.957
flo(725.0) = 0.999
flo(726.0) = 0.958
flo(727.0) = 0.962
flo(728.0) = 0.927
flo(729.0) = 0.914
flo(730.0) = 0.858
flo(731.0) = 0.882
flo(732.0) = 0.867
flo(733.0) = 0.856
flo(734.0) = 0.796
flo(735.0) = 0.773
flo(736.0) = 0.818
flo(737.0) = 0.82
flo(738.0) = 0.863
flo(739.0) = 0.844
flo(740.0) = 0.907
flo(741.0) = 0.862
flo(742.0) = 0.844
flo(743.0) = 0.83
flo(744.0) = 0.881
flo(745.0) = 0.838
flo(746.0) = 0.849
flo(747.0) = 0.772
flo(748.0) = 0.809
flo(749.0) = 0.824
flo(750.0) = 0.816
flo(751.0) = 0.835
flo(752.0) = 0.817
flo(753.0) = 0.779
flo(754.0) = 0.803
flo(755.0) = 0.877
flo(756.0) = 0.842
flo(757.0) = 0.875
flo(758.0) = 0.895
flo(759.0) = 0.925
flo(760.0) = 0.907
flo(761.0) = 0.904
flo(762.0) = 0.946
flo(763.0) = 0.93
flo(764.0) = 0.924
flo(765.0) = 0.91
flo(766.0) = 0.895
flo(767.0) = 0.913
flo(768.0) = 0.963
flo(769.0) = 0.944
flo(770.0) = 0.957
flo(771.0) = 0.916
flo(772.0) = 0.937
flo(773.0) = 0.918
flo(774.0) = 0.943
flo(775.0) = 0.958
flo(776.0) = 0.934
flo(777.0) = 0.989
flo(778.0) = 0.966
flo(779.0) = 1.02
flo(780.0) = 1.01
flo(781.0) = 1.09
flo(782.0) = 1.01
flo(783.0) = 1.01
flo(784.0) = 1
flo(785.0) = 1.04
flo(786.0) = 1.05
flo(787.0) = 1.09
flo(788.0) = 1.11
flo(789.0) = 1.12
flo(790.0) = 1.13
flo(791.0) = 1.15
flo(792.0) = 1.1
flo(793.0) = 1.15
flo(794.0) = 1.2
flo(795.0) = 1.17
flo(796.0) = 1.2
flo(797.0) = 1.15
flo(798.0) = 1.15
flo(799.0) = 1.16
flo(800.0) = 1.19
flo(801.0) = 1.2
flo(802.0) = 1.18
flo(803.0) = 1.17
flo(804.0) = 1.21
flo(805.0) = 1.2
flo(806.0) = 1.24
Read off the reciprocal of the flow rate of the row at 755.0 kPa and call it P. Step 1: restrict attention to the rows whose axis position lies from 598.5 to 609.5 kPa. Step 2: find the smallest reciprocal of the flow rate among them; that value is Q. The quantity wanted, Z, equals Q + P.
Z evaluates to 1.68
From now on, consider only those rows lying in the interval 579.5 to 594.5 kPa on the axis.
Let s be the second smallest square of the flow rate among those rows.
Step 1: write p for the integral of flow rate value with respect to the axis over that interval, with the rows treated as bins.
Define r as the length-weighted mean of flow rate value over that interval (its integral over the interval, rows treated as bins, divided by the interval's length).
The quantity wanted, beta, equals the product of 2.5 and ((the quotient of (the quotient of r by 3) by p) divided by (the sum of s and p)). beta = 0.0018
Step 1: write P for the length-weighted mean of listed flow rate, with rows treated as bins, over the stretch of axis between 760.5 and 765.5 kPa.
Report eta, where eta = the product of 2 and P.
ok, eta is 1.8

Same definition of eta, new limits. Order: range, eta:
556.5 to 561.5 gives 3.7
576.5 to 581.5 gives 3.4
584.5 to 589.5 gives 3.8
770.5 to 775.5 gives 1.9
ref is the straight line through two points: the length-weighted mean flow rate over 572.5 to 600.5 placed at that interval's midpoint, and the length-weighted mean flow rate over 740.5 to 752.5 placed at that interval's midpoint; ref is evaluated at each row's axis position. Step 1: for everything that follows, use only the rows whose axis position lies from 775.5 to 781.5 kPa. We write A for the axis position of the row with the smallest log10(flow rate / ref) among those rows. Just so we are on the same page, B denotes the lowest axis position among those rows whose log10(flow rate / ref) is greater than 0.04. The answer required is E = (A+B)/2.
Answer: 776 kPa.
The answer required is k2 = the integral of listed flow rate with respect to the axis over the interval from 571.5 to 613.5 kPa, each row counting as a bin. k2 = 73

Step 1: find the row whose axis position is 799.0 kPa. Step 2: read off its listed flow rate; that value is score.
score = 1.16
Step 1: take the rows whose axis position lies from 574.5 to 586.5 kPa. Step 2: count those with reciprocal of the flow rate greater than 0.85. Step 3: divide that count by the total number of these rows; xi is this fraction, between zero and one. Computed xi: 0.0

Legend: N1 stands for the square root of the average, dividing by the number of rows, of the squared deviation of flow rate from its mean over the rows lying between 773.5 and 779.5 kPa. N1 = 0.029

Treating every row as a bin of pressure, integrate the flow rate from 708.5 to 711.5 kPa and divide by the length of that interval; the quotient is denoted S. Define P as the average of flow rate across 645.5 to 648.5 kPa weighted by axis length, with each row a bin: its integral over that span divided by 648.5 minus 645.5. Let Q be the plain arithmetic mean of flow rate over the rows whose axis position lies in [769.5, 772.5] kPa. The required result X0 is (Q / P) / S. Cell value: 0.5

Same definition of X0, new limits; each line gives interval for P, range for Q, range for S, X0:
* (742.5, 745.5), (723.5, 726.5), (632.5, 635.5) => 0.8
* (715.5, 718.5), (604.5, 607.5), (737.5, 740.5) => 1.7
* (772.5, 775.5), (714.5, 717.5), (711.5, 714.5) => 1.0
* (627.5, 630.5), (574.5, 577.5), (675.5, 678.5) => 1.0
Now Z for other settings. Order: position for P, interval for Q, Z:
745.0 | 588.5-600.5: 1.71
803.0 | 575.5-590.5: 1.37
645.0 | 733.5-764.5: 1.65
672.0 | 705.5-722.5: 1.58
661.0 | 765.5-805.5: 1.51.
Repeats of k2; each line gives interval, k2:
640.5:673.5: 49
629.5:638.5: 13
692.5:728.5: 38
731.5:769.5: 33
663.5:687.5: 31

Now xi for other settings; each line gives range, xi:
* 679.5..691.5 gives 0.8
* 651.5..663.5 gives 0.0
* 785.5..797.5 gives 0.8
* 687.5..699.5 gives 0.6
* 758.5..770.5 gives 1.0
